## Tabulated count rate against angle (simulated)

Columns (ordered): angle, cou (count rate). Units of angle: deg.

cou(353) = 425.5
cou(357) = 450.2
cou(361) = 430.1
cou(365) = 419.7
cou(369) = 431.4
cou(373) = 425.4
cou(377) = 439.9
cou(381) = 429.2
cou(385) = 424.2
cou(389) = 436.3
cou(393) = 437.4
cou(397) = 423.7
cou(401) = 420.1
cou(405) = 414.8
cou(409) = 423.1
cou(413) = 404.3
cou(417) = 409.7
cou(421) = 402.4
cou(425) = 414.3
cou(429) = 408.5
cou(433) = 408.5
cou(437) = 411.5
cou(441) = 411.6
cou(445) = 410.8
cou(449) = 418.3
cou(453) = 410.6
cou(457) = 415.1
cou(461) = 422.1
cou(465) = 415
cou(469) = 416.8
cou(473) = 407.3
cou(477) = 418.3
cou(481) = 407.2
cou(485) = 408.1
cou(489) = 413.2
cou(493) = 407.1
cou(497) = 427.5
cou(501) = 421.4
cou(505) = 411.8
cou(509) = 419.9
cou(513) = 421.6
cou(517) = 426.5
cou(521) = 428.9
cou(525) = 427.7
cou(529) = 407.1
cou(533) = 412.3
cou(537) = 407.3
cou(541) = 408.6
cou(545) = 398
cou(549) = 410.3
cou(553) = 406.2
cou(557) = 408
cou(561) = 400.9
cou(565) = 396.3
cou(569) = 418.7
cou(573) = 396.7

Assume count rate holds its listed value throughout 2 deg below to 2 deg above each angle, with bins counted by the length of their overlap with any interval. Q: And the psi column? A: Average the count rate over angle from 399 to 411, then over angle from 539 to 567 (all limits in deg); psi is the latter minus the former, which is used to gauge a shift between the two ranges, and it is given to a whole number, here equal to -15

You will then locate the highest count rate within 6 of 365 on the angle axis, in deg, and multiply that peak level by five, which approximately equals 2157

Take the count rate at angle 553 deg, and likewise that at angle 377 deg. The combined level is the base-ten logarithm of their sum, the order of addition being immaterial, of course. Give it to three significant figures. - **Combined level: 2.93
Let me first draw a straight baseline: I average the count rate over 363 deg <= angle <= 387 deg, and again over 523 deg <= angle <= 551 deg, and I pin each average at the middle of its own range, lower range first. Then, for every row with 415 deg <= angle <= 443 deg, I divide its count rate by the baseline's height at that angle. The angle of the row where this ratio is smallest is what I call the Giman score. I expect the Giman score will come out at 421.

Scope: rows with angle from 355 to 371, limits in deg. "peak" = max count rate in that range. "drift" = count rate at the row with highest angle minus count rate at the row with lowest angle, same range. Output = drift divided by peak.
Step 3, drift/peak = -0.04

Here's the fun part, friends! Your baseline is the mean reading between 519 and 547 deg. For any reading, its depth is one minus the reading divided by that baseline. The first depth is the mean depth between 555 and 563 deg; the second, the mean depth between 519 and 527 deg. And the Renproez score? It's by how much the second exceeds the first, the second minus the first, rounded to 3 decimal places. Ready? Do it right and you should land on -0.058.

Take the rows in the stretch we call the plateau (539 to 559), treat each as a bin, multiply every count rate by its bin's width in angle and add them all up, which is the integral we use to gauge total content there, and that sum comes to 8124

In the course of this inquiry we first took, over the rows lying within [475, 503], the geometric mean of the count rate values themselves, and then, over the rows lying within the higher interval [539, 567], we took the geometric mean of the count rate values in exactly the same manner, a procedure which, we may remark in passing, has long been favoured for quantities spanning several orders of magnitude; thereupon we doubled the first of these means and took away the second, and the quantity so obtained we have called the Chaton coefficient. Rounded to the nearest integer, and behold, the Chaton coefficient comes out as 425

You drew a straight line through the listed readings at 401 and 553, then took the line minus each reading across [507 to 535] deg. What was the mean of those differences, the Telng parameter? -11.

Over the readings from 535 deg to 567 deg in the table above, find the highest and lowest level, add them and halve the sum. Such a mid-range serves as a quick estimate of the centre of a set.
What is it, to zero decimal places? 403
